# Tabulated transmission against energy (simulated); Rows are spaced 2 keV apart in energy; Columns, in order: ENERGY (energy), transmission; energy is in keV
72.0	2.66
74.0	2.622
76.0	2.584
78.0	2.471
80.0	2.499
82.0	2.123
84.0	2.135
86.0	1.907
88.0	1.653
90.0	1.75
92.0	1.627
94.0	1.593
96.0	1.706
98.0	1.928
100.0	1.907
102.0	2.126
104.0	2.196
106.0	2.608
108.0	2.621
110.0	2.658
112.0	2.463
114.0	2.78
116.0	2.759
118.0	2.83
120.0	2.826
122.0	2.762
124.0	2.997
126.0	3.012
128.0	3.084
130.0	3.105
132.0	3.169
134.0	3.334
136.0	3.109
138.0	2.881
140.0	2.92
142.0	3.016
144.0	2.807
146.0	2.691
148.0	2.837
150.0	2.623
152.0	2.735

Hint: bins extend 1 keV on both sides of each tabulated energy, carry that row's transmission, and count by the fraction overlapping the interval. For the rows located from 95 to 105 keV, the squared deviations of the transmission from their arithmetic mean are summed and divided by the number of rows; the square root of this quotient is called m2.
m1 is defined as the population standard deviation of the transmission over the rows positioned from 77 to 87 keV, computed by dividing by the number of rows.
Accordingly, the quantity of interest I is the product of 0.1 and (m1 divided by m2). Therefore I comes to 0.13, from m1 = 0.23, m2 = 0.174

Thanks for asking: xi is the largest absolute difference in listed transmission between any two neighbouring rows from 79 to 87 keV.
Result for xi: 0.376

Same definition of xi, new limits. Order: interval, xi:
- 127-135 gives 0.165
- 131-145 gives 0.228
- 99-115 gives 0.412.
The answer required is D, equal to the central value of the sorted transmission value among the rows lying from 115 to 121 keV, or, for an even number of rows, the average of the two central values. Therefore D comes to 2.83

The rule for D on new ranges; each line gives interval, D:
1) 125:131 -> 3.08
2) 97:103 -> 1.93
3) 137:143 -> 2.92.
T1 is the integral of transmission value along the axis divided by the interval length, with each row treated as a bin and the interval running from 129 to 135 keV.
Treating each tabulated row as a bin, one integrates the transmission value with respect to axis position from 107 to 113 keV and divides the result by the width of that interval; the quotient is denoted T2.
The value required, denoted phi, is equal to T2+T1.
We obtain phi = 5.8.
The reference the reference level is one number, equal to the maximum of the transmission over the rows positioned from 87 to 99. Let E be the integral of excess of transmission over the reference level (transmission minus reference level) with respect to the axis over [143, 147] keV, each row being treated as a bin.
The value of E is 3.3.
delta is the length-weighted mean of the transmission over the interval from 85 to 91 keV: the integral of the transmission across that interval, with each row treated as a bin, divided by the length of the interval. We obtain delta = 1.77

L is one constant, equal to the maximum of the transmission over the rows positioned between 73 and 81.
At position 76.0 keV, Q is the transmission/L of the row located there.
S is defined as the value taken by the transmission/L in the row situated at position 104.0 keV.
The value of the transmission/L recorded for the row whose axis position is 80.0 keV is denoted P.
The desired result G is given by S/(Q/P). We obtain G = 0.81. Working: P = 0.95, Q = 1.0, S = 0.8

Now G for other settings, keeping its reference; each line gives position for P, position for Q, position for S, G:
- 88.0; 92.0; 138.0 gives 1.12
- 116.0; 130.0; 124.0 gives 1.02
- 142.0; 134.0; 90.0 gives 0.60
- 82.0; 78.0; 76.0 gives 0.85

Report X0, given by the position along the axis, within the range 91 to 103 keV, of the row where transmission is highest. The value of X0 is 102.0 keV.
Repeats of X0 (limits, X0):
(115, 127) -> 126.0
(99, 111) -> 110.0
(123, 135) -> 134.0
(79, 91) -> 80.0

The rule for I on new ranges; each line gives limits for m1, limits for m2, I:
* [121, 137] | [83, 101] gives 0.09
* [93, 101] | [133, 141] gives 0.08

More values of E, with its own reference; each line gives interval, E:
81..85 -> 0.8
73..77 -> 2.7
